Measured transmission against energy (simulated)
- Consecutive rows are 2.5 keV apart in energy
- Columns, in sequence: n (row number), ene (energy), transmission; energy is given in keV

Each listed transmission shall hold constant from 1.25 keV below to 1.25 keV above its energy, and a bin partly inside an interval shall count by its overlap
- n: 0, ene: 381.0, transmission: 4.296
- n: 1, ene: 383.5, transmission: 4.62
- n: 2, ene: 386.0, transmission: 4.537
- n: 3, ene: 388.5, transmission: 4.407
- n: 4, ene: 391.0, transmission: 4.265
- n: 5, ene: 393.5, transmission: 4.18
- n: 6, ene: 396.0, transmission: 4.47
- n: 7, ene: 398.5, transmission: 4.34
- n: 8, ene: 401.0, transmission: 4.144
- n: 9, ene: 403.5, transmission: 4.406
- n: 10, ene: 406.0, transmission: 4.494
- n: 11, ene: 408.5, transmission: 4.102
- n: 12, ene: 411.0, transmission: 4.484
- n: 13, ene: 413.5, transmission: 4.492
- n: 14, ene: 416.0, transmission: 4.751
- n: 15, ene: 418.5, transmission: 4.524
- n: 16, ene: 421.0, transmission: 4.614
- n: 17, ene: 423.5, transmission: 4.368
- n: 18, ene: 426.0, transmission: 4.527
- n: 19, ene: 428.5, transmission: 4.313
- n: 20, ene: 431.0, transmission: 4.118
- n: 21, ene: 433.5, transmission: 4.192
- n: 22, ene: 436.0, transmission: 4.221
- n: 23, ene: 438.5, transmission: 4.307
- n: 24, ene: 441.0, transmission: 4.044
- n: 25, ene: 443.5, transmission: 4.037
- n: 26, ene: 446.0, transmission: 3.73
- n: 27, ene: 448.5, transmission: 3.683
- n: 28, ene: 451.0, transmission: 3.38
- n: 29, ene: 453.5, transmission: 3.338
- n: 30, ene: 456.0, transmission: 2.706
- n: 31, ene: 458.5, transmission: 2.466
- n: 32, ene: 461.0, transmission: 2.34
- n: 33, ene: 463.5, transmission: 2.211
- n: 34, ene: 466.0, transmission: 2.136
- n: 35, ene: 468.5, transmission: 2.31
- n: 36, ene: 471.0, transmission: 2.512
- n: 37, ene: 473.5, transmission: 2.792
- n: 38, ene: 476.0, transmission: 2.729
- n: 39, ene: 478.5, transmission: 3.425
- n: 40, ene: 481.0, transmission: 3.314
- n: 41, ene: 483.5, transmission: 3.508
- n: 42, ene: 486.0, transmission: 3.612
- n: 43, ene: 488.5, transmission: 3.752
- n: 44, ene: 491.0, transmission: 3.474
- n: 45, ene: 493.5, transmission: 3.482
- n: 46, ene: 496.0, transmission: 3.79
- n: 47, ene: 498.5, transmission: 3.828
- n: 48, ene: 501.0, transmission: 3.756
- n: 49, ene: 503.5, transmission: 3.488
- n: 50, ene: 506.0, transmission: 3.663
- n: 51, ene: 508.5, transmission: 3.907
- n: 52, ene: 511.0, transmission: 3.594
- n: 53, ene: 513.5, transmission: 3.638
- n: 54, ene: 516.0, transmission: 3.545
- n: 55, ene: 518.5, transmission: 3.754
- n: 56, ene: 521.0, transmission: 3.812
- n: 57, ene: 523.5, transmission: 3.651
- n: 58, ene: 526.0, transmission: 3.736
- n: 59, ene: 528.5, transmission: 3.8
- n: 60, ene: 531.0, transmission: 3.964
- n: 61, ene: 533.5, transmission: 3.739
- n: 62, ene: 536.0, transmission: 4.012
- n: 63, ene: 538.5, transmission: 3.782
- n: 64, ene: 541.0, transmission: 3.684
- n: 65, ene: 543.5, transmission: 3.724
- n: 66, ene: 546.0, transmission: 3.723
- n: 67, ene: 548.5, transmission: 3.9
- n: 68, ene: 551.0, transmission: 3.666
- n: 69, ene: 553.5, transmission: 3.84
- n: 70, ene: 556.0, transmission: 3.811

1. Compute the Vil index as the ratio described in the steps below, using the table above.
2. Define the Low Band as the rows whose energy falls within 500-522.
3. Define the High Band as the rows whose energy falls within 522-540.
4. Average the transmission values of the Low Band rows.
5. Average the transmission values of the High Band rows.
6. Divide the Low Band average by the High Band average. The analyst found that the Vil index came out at 0.97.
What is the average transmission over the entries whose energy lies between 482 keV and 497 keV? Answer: 3.60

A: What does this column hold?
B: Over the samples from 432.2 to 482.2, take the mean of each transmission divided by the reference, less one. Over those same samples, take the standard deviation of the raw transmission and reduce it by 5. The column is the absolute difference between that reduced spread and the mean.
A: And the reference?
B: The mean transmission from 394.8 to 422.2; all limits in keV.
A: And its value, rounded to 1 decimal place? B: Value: 4.0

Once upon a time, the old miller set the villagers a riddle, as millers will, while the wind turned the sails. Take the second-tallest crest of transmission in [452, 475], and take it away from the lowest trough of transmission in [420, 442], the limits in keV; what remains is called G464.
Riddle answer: 1.3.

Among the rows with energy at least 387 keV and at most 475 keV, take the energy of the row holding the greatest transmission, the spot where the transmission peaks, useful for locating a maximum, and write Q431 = 416.0 keV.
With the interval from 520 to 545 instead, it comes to 536.0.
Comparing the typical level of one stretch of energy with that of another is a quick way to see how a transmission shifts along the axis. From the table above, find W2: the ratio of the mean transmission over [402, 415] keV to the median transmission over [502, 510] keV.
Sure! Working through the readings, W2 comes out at 1.2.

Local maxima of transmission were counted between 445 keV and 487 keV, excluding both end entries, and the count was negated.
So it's -2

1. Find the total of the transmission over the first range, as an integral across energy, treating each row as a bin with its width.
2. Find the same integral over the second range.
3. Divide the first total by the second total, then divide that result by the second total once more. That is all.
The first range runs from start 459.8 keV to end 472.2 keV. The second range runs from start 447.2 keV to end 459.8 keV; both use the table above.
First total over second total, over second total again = 0.019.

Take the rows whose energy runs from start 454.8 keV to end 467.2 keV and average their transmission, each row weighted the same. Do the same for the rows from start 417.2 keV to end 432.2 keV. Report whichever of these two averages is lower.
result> 2.37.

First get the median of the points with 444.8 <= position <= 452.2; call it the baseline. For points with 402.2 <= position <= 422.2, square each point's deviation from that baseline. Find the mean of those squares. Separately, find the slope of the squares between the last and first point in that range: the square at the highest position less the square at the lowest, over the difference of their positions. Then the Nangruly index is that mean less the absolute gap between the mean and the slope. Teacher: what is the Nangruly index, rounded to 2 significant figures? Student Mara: 0.020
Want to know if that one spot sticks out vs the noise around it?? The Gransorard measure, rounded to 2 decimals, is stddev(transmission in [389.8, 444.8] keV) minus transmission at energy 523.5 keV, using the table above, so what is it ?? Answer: -3.46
